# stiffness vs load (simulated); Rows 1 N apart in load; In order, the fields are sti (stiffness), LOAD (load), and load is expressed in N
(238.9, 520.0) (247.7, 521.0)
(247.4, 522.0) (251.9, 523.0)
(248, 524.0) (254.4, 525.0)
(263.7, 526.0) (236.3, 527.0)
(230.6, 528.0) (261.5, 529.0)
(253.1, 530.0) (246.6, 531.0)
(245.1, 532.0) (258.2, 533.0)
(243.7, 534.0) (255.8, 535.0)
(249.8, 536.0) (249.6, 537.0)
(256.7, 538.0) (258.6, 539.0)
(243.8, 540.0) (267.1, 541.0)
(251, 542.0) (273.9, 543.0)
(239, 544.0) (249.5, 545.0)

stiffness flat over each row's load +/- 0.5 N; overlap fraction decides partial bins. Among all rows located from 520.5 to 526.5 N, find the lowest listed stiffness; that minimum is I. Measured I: 247.4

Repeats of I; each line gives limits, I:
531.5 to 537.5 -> 243.7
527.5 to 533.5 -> 230.6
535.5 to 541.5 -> 243.8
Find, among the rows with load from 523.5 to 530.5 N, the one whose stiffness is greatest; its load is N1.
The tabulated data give 526.0 N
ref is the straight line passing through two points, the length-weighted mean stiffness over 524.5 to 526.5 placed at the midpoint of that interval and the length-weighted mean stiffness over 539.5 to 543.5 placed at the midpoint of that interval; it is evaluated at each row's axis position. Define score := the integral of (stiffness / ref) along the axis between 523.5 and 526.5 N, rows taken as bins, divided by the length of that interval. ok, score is 0.986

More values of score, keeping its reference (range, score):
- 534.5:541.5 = 0.983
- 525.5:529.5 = 0.957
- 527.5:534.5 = 0.959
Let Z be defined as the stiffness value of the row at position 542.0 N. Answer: 251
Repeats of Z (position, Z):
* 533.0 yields 258.2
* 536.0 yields 249.8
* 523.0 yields 251.9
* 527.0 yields 236.3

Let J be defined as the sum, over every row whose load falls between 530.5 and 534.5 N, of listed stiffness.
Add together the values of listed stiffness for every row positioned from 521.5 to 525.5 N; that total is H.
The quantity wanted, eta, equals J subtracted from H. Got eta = 8.1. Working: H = 1002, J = 994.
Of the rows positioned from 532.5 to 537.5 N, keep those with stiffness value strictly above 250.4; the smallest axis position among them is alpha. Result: 533.0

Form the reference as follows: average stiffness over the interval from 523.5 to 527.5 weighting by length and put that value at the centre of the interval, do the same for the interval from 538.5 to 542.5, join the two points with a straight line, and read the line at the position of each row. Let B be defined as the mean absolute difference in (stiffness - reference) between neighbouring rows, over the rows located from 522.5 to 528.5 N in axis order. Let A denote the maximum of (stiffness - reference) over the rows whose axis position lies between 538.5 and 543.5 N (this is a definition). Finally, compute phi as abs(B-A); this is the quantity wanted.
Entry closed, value 7.4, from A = 18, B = 10.6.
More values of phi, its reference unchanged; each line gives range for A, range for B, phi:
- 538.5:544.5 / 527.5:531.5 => 2.7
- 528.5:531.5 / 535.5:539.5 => 6.9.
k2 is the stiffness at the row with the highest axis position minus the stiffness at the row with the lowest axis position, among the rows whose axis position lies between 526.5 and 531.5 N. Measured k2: 10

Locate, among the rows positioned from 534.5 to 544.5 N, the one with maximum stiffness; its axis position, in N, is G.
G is 543.0 N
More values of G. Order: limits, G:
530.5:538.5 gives 533.0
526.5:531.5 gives 529.0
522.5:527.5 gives 526.0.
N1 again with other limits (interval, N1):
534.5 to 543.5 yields 543.0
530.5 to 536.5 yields 533.0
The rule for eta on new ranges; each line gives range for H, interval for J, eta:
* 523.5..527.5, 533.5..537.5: 3.5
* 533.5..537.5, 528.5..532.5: -7.4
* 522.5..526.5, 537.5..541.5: -8.2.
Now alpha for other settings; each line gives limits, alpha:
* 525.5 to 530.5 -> 526.0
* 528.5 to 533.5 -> 529.0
